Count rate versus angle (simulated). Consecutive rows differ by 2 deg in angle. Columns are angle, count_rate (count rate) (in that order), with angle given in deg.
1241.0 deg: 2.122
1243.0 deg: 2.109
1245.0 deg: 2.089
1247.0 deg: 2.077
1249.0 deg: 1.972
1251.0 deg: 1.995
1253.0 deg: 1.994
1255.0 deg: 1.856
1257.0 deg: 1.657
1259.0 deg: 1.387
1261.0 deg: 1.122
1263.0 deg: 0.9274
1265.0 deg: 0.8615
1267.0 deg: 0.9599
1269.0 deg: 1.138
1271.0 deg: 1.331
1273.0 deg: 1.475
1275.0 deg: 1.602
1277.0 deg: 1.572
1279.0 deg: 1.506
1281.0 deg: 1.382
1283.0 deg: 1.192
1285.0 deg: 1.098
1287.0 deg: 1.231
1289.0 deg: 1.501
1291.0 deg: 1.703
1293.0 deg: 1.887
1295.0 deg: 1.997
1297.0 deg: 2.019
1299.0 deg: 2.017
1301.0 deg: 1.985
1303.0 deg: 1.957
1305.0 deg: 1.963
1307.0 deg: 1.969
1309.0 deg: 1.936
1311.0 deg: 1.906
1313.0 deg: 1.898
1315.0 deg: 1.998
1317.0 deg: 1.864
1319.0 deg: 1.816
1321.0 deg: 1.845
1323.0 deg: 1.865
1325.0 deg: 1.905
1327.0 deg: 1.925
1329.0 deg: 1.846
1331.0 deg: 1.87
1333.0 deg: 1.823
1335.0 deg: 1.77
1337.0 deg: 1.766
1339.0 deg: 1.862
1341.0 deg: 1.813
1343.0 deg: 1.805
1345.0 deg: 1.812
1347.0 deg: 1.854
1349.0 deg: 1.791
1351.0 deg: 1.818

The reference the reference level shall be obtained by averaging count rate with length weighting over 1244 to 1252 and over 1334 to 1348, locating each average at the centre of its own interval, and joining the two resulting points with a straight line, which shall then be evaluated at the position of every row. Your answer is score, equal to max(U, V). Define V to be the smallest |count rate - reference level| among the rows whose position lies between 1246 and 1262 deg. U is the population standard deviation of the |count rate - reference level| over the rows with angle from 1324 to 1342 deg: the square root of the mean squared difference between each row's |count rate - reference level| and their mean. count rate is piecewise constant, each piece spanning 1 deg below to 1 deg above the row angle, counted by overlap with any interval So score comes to 0.03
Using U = 0.026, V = 0.03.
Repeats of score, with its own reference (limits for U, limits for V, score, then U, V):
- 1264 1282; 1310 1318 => 0.26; 0.264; 0.00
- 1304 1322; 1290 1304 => 0.04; 0.036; 0.04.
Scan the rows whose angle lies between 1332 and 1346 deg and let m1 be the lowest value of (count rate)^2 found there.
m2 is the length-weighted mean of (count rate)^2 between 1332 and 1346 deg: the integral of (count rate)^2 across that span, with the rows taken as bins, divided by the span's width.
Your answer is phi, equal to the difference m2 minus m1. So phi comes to 0.1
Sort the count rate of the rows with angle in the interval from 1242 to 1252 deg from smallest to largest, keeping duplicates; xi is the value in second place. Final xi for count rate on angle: 1.995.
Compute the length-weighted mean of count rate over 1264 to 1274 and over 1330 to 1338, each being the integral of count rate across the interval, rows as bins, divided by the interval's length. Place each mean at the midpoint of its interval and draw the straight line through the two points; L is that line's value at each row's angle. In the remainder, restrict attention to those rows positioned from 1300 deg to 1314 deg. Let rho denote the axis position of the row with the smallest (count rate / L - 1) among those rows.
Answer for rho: 1313.0 deg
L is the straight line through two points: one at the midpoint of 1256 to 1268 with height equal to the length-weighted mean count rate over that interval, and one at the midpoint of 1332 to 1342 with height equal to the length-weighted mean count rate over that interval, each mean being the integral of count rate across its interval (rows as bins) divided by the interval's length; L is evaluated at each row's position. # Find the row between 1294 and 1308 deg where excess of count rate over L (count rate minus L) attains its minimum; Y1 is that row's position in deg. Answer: 1307.0 deg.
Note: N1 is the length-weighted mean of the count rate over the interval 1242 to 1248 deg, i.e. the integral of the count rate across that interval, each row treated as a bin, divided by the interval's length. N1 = 2.1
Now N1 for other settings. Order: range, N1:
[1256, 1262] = 1.4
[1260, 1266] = 1.0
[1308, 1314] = 1.9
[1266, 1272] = 1.1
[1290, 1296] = 1.9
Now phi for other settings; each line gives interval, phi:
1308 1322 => 0.3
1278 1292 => 0.7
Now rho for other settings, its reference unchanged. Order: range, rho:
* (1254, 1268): 1265.0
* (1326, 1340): 1337.0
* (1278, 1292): 1285.0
